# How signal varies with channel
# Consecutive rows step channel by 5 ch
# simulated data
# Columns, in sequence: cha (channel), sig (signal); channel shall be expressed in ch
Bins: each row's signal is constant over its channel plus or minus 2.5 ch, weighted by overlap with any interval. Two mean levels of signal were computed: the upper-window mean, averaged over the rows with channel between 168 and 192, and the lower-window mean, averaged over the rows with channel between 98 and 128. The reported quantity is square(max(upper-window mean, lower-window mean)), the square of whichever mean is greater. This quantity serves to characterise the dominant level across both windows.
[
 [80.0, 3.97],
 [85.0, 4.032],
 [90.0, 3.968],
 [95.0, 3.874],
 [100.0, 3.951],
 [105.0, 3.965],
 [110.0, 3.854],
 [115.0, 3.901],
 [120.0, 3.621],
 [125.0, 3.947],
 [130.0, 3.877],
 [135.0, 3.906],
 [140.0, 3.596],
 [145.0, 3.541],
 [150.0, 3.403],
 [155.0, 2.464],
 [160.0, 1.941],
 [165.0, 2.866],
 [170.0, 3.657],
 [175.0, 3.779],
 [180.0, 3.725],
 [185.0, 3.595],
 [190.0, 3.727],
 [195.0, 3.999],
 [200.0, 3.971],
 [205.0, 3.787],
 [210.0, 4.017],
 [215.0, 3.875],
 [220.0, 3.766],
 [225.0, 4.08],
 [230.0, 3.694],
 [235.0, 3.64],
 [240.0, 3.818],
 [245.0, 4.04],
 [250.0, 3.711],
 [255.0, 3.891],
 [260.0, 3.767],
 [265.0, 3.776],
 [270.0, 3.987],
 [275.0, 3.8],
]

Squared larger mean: 15.0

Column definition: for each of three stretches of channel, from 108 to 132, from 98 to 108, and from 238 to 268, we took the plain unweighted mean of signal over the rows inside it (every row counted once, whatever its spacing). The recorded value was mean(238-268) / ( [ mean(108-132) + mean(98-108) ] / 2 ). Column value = 0.98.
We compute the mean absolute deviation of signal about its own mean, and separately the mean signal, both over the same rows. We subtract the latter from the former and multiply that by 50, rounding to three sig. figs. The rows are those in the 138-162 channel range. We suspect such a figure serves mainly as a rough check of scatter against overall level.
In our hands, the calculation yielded -118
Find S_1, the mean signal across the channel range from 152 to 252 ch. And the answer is 3.61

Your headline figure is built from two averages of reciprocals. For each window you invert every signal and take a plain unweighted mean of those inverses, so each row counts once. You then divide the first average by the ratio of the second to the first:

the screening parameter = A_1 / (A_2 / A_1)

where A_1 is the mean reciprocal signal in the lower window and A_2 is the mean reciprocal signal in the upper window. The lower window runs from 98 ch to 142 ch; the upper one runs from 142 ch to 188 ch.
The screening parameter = 0.21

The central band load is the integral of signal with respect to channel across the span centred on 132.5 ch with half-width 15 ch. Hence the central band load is 112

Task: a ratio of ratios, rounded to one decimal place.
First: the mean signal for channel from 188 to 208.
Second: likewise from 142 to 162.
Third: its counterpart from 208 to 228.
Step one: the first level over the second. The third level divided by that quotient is 2.9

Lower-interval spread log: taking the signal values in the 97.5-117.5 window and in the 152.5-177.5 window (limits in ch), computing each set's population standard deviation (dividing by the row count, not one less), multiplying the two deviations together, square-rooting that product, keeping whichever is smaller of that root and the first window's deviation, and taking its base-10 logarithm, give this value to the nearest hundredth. -1.36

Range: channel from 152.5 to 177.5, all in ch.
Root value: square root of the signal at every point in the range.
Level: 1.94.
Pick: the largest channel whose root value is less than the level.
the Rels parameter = 170.0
